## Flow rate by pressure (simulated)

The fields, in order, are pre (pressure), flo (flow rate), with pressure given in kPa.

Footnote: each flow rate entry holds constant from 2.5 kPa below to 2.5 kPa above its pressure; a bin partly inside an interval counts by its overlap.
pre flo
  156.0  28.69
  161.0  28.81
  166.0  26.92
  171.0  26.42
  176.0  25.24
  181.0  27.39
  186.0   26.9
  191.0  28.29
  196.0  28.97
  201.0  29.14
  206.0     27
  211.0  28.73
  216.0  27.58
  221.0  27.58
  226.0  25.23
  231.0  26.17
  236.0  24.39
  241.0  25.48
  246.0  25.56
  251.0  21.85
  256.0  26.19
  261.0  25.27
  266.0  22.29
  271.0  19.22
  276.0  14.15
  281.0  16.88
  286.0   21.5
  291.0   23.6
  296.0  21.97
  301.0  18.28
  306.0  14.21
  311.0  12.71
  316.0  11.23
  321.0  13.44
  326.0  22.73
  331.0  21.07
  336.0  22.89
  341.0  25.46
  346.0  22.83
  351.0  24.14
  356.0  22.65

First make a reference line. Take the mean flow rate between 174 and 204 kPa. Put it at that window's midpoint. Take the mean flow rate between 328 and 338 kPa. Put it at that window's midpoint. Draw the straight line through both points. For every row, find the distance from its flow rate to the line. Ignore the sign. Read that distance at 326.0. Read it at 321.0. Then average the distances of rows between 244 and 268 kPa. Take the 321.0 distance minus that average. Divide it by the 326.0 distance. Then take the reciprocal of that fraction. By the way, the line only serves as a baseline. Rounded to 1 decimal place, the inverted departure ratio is 0.1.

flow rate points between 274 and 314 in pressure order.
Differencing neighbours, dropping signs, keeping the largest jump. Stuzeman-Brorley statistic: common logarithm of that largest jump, 0.66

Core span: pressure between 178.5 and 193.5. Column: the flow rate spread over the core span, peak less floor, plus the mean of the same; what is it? 28.9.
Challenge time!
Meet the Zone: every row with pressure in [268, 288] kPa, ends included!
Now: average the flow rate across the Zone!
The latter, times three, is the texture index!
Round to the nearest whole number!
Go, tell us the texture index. 54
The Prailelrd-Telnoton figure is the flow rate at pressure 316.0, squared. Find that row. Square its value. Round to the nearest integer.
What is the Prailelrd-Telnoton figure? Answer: 126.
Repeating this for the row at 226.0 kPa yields 637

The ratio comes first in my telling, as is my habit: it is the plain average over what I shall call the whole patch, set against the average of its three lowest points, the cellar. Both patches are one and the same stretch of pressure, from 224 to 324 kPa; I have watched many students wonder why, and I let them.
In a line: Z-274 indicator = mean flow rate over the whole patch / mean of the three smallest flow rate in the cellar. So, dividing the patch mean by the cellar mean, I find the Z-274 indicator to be 1.64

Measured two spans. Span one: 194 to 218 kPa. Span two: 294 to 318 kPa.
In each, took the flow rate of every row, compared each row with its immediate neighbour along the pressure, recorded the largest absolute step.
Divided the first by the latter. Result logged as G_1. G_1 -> 0.53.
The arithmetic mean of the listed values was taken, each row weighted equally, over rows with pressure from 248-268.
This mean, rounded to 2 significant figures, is 24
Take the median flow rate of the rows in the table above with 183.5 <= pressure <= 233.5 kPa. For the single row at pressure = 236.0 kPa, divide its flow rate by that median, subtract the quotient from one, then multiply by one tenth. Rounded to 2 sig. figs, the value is 0.012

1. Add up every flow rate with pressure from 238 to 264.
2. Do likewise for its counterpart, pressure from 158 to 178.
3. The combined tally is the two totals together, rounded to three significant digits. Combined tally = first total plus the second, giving 232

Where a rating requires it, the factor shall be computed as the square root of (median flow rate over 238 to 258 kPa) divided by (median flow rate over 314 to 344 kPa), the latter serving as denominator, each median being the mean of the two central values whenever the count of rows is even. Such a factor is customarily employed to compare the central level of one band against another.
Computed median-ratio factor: 1.08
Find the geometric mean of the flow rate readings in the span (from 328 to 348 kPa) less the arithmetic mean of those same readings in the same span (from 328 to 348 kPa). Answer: -0.05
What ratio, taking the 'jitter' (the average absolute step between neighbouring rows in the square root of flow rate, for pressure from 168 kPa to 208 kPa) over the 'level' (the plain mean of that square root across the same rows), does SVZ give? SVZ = 0.02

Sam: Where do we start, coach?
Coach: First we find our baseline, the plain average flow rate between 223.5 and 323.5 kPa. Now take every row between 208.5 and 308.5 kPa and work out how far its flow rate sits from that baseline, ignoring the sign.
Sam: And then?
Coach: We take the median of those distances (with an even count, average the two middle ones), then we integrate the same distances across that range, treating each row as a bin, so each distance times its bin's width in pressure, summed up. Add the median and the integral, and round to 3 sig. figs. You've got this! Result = 434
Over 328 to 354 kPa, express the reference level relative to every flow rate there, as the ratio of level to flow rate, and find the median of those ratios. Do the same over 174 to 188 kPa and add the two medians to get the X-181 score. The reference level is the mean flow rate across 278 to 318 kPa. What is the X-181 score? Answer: 1.42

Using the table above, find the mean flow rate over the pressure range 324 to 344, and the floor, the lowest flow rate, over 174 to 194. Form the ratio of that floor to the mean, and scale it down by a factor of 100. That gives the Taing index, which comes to 0.0110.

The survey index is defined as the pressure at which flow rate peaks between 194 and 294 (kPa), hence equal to 201.0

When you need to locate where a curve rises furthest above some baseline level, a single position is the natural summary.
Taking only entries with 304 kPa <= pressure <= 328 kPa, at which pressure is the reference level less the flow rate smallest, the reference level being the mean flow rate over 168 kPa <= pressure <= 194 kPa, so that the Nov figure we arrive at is 326.0 kPa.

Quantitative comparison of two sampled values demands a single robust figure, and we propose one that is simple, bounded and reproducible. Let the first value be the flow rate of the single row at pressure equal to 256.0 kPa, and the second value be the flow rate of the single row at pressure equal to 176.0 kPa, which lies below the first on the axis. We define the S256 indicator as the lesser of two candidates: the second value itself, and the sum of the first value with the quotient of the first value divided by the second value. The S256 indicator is 25.2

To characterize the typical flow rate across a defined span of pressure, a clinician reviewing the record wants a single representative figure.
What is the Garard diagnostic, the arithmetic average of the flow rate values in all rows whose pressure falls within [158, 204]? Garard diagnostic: 27.6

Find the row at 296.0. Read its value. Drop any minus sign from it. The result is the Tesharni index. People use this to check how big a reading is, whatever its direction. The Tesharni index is 22.0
